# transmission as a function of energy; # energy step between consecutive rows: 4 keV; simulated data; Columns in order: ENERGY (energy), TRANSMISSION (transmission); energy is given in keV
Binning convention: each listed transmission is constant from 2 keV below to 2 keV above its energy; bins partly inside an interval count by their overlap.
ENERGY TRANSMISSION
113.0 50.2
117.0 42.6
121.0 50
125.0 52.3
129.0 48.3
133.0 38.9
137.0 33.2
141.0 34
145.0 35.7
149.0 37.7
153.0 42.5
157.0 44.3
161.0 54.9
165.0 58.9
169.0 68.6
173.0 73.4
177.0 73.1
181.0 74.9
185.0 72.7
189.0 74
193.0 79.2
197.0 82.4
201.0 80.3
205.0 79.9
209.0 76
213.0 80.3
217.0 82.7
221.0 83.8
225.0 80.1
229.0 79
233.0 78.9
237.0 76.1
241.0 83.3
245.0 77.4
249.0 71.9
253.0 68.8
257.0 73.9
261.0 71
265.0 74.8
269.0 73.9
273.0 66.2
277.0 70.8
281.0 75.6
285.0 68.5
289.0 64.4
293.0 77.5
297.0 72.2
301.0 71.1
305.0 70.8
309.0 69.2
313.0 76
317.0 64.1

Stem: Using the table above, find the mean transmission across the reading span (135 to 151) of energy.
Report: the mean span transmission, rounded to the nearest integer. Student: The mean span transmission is 35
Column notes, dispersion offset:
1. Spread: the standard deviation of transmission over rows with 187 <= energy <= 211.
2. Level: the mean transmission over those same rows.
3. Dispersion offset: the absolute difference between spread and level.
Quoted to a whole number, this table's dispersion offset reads 76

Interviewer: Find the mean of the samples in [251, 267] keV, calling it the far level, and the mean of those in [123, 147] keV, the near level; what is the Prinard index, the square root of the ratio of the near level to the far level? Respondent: 0.75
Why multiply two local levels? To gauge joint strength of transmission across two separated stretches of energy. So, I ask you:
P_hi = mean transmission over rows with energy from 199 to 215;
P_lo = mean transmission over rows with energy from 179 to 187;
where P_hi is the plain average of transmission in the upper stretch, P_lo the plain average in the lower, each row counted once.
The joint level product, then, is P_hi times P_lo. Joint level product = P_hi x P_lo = 5839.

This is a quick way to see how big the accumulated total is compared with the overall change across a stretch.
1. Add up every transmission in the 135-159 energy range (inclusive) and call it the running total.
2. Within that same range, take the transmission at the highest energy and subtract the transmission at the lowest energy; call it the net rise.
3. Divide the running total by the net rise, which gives 20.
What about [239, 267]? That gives -61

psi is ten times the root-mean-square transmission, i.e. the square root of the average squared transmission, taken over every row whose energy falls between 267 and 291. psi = 700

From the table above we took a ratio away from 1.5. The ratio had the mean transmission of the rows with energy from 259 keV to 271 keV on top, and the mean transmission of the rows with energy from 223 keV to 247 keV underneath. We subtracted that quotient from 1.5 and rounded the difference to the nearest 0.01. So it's 0.57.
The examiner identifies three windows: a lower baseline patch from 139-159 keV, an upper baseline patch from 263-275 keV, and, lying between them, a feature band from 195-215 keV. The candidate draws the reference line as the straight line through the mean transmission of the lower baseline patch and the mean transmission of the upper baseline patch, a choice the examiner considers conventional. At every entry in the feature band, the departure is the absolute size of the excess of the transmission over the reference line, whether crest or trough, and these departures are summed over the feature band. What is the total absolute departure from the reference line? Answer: 128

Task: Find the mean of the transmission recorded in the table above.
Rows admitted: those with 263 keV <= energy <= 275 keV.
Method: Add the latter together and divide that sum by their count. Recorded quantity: 72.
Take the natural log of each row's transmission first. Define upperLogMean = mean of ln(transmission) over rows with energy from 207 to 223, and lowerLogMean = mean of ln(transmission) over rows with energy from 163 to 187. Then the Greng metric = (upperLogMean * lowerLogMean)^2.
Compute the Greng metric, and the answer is 348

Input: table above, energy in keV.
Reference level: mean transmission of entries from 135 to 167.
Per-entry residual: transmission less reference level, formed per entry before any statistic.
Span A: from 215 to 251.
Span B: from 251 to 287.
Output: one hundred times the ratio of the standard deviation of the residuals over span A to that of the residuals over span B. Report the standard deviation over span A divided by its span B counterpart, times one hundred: 118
